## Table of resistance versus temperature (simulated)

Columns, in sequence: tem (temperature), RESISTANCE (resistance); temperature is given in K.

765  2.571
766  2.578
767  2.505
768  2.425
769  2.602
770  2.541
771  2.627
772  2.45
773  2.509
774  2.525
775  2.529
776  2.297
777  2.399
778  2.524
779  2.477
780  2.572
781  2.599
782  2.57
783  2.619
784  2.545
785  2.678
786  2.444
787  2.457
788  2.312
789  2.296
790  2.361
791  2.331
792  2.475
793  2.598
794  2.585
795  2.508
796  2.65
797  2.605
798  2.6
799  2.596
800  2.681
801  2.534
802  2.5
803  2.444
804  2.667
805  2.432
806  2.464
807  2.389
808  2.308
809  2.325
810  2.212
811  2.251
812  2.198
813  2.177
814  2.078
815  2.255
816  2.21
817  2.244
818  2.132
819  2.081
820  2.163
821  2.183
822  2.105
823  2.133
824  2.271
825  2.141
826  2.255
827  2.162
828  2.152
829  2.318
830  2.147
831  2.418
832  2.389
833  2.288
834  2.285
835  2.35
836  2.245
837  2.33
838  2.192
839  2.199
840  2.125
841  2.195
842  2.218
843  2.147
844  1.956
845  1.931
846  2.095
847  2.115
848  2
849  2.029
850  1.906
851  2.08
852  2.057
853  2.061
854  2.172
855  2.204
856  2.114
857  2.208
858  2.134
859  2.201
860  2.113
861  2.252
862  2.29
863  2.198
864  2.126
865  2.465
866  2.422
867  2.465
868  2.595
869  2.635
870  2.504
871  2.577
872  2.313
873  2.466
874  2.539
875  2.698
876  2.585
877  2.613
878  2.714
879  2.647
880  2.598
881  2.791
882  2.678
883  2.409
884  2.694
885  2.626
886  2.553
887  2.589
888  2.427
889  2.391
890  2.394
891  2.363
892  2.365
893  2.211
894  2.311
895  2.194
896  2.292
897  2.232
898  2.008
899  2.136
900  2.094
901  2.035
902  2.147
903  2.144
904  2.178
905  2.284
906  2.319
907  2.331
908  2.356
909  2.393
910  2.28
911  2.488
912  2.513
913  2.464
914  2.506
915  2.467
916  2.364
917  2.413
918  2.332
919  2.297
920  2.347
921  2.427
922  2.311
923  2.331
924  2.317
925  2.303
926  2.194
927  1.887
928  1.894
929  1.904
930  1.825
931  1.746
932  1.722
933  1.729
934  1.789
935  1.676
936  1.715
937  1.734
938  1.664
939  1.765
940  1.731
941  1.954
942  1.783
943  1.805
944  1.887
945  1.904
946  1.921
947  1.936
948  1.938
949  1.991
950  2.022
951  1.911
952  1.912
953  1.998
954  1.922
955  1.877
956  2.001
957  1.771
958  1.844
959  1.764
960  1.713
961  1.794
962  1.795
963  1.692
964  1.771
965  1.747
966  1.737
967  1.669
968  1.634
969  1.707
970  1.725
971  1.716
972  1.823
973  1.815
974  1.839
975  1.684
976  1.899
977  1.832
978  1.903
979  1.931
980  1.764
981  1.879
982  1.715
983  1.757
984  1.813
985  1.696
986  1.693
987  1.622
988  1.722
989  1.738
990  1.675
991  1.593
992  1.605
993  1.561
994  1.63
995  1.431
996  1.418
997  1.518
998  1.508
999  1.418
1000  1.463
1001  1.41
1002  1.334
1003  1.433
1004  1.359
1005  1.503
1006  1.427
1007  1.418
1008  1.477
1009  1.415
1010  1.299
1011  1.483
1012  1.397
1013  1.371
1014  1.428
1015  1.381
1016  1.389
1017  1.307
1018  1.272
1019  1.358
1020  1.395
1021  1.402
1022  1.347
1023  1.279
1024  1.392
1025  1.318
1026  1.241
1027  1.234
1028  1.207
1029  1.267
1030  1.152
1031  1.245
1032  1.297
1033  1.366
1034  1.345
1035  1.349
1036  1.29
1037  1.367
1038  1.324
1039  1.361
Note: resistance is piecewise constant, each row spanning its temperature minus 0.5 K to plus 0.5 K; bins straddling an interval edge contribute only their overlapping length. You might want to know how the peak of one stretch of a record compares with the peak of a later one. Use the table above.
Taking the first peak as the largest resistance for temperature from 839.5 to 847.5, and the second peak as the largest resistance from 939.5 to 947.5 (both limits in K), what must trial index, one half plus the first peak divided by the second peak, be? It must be 1.6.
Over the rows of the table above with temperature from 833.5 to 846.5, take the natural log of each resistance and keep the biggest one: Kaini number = 0.85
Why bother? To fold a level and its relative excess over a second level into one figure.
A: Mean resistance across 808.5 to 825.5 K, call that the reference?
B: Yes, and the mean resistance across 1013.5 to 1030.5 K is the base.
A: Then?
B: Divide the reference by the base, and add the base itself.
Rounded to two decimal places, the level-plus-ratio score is 2.98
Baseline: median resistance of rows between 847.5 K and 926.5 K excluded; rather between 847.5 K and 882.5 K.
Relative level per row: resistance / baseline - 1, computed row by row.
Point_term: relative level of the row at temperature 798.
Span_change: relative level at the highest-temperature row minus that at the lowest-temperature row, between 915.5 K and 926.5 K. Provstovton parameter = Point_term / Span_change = -1.7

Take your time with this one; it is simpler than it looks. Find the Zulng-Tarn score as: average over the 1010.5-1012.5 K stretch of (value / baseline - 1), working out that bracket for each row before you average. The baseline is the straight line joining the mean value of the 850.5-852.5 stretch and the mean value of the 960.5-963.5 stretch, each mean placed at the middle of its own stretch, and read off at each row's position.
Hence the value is -0.11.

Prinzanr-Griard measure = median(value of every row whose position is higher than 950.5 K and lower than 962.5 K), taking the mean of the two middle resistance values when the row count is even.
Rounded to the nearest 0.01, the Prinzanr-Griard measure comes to 1.86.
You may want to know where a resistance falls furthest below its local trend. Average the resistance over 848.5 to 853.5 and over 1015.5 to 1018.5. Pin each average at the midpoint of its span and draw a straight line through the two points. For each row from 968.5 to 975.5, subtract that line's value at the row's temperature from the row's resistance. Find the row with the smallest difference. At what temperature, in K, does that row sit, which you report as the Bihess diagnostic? 969 K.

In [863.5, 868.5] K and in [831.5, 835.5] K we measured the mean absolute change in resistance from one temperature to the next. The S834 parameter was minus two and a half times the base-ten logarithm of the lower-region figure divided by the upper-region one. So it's 1.0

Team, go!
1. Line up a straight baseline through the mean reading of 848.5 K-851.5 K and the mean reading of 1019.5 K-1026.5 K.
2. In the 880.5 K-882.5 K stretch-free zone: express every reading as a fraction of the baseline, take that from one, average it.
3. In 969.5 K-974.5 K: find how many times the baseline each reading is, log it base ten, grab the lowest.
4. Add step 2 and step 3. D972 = -0.4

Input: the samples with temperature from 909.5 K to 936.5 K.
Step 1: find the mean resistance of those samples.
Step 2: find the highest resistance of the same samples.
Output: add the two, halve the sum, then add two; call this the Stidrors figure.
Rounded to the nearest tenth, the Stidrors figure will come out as 4.3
